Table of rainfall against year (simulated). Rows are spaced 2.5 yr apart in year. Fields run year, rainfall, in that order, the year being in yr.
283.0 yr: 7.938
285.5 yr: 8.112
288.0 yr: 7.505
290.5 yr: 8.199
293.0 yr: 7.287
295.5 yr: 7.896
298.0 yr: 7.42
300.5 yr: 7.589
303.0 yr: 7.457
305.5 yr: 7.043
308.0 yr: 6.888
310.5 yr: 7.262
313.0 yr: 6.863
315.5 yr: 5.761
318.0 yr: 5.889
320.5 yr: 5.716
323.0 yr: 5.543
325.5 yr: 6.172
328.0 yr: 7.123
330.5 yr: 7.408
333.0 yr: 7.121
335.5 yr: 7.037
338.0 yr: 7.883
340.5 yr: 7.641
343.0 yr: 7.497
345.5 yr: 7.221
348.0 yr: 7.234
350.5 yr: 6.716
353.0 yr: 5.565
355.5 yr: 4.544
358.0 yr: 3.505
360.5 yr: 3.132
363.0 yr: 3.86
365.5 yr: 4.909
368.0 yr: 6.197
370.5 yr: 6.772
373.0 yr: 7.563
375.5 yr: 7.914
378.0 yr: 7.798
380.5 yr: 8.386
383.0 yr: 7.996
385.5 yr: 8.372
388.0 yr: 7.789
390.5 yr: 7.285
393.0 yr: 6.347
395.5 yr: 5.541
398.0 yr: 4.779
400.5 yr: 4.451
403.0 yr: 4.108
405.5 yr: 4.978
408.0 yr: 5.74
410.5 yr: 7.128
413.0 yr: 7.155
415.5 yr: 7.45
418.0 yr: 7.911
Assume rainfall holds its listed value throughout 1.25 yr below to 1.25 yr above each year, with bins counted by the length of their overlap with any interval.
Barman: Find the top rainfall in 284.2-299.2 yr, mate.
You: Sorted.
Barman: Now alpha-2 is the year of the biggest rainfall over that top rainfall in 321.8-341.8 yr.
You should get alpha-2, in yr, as 338.0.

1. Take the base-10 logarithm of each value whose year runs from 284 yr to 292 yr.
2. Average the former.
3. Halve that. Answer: 0.45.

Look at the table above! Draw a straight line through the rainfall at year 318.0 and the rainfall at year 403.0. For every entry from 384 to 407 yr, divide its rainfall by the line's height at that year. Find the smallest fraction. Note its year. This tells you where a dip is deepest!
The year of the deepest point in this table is 403.0 yr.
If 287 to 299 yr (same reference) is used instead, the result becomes 293.0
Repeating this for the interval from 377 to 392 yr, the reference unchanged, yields 390.5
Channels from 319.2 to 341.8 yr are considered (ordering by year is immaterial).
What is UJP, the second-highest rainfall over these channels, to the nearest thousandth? 7.641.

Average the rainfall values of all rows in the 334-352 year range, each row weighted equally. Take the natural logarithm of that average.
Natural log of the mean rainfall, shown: 1.99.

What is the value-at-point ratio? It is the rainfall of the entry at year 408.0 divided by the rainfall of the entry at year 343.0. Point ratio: 0.77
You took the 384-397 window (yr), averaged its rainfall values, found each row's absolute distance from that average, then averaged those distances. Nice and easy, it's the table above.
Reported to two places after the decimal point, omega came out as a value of 0.90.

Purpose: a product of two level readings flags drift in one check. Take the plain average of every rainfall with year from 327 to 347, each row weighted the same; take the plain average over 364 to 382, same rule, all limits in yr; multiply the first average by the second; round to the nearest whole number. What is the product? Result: 52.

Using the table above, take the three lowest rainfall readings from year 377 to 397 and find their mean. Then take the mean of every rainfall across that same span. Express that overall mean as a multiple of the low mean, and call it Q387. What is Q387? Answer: 1.16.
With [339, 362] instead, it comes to 1.58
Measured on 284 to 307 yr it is 1.05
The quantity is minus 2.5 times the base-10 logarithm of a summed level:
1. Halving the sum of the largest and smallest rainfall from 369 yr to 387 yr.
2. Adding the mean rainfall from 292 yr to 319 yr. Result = -2.91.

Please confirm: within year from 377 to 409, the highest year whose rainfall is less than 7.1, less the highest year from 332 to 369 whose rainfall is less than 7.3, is 40 yr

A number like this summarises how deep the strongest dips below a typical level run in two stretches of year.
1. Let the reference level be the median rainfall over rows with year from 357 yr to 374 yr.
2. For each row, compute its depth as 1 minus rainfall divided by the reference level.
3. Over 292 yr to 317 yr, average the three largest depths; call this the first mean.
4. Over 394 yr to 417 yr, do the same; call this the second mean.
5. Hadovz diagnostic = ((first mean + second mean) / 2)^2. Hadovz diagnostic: 0.013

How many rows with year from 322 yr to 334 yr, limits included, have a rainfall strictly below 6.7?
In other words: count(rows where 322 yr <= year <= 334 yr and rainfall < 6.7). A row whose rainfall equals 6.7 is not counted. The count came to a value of 2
